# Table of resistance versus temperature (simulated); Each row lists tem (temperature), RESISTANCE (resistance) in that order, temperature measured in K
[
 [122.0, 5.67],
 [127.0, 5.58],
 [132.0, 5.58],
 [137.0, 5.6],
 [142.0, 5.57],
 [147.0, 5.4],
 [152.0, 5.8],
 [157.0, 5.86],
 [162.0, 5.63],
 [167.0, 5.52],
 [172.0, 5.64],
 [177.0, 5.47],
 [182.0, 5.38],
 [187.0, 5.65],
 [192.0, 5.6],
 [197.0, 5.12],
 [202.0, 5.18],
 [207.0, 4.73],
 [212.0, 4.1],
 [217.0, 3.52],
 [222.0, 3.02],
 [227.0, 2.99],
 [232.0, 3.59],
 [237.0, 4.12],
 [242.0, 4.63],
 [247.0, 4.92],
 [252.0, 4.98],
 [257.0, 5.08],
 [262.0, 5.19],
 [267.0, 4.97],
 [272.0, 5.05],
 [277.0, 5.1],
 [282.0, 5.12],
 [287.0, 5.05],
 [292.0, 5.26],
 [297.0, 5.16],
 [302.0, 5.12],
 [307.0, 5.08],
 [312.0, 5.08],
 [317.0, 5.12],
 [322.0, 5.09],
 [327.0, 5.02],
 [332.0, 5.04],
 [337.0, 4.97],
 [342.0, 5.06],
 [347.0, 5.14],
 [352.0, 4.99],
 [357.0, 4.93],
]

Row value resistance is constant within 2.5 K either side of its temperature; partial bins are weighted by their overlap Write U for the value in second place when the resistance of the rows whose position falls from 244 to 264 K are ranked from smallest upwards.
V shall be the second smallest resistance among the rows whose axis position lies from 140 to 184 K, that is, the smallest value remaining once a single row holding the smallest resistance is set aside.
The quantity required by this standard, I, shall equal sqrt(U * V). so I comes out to 5.19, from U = 4.98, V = 5.4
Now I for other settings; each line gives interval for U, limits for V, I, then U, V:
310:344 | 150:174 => 5.32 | 5.02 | 5.63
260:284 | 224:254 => 4.26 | 5.05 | 3.59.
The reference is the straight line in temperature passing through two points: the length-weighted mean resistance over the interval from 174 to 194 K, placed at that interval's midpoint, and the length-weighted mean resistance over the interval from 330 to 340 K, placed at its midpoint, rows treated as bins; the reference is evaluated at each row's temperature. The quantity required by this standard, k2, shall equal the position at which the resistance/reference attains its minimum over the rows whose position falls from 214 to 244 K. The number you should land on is 227.0 K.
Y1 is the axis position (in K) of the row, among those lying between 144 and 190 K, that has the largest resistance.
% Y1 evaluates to 157.0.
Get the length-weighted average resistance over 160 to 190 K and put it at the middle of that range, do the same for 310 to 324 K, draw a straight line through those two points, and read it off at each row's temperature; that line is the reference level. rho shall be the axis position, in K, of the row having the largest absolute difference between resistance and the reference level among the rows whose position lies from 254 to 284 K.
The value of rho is 267.0 K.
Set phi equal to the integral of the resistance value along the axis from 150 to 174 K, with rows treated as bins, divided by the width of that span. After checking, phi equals 5.7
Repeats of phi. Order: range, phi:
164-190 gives 5.5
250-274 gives 5.1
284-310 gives 5.1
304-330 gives 5.1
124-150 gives 5.6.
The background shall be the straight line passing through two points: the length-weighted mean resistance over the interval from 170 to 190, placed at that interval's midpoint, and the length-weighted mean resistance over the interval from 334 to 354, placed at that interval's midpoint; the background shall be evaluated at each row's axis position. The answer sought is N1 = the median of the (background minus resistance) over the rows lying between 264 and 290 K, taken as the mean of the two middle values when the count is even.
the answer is 0.16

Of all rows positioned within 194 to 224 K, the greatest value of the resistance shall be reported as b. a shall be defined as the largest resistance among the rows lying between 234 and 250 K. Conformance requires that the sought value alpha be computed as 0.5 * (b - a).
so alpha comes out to 0.1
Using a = 4.92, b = 5.18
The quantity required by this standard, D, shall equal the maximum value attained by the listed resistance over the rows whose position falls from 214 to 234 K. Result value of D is 3.59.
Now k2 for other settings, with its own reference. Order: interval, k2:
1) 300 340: 337.0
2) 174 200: 197.0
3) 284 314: 287.0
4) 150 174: 167.0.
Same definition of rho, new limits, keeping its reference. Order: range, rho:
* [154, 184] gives 157.0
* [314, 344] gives 337.0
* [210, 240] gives 227.0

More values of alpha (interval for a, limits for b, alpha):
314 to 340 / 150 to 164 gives 0.4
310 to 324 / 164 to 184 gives 0.3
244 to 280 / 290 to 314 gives 0.0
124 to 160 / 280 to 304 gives -0.3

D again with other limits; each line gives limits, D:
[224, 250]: 4.92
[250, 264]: 5.19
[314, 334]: 5.12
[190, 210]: 5.6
